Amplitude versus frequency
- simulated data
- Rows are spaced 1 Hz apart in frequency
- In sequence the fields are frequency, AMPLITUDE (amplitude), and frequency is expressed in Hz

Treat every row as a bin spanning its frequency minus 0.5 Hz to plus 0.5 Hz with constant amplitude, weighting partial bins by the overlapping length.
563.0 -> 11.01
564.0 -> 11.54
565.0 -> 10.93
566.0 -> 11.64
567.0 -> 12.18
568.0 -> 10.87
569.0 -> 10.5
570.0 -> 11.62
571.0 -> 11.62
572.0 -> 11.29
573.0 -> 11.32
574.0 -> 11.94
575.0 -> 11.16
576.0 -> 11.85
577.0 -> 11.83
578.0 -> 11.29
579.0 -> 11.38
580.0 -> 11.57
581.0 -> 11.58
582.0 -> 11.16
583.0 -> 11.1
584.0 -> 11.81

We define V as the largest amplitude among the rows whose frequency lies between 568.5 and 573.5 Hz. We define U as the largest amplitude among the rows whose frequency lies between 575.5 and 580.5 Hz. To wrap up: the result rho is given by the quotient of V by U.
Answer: 0.98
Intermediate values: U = 11.85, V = 11.62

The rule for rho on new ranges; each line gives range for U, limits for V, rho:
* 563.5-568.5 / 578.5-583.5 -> 0.95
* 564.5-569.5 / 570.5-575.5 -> 0.98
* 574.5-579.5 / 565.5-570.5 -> 1.03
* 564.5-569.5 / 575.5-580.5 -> 0.97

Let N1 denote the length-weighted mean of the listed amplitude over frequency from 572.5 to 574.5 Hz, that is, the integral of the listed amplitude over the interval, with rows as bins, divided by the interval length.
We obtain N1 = 11.63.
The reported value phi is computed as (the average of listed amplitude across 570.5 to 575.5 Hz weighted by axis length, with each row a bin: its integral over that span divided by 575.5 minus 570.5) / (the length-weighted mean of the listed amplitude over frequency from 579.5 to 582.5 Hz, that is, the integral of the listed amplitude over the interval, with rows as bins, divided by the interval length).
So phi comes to 1.003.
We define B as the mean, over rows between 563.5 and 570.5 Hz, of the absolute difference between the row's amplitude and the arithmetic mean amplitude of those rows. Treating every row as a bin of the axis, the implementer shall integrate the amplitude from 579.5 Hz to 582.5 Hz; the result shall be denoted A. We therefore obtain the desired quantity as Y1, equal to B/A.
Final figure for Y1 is 0.014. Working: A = 34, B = 0.48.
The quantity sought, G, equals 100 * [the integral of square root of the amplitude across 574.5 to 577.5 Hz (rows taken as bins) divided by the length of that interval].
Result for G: 341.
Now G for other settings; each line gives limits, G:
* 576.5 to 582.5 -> 339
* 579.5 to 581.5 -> 340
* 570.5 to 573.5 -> 338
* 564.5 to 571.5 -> 337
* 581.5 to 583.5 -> 334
